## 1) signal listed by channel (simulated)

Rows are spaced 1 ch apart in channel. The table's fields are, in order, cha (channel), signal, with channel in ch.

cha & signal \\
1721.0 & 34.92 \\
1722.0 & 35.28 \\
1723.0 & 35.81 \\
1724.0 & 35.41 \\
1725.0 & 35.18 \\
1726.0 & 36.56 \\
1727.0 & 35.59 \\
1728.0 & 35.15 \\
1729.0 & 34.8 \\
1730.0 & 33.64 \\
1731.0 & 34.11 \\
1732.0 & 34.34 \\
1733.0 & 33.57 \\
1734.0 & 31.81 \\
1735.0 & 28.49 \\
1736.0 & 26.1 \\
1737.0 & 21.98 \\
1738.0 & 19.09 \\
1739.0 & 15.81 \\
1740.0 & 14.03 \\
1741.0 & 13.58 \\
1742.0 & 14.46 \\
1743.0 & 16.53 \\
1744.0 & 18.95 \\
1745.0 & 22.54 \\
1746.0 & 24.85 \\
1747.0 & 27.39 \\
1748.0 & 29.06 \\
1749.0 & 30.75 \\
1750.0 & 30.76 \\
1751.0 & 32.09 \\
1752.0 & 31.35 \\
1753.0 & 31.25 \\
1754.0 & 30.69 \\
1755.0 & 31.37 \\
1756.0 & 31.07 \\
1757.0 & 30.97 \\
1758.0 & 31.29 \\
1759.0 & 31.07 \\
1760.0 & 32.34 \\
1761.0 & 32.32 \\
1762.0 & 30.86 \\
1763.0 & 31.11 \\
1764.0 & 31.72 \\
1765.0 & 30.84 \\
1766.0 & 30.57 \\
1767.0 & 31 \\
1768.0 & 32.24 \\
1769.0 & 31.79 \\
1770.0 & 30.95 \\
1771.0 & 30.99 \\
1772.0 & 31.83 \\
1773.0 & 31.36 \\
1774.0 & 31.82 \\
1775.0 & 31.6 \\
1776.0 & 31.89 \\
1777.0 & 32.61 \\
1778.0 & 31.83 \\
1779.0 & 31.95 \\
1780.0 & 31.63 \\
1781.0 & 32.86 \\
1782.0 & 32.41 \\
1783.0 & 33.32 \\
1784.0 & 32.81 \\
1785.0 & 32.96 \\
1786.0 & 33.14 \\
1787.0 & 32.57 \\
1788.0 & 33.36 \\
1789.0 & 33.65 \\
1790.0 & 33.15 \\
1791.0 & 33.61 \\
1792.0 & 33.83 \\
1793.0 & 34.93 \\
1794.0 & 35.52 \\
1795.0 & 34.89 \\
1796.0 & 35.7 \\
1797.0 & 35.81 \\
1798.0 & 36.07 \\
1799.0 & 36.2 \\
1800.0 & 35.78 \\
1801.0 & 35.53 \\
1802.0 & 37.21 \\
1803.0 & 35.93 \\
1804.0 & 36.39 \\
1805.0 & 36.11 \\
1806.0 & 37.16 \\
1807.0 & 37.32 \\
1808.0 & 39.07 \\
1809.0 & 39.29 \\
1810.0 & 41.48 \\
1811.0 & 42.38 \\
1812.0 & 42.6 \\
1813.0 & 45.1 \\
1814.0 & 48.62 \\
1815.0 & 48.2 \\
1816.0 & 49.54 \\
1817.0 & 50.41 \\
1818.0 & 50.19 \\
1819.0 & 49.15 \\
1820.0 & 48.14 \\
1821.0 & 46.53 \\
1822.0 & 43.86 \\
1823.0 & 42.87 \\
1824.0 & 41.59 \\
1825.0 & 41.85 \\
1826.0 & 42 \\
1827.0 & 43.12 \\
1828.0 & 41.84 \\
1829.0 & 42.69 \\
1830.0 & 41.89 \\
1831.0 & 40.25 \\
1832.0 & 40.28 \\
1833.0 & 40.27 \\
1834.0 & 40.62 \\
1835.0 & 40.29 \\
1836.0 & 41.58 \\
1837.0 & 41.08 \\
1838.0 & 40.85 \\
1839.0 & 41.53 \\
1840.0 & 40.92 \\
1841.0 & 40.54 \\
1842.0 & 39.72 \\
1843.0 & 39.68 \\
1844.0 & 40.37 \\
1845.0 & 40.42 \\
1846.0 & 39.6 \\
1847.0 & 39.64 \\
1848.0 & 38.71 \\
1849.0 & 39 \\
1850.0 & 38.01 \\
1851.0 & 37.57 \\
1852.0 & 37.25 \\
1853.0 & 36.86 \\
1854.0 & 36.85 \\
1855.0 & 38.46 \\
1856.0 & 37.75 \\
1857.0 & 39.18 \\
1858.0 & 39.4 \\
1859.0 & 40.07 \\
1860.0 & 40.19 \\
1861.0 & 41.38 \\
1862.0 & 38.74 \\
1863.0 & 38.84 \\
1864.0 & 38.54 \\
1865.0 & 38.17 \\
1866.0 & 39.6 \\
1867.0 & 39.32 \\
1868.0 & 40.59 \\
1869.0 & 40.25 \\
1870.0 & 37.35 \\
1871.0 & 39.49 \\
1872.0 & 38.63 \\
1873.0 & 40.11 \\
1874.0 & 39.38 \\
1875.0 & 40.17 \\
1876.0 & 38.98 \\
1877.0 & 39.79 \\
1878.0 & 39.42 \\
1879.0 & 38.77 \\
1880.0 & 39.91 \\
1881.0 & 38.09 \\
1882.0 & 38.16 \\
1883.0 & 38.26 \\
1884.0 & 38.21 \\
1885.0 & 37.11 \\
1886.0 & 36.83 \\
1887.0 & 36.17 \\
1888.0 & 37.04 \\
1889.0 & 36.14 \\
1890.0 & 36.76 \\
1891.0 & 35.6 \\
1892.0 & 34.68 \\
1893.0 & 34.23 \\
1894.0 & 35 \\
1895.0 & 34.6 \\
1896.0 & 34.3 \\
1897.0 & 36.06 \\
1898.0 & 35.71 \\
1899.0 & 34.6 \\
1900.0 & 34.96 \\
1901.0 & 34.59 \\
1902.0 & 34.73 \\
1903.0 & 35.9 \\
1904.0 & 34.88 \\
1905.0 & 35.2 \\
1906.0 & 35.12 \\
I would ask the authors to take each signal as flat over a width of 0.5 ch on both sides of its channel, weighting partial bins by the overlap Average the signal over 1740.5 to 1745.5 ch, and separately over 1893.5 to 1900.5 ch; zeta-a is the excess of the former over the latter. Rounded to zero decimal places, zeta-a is -18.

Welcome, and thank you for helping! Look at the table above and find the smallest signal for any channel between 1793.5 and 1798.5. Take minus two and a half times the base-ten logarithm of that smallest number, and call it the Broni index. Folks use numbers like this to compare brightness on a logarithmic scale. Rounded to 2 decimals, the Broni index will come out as -3.86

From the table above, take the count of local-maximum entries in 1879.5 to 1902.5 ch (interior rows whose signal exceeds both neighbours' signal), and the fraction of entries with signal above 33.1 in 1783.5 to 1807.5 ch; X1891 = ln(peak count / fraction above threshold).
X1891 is 1.9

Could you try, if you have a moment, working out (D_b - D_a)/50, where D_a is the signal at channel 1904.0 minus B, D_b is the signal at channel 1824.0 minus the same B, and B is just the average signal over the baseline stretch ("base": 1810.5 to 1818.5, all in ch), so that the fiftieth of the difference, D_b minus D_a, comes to 0.13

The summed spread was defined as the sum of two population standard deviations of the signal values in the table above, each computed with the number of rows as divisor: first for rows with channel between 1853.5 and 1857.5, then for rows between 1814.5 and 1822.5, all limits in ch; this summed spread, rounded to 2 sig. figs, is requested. 2.9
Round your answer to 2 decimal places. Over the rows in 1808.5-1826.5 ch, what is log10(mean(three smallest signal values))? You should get 1.61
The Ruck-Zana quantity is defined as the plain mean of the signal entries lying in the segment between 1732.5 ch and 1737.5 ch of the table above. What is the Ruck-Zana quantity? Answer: 28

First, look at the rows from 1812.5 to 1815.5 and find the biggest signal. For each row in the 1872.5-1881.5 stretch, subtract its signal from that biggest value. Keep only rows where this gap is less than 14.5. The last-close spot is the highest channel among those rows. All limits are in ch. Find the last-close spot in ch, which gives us 1881.0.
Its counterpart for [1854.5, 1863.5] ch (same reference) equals 1863.0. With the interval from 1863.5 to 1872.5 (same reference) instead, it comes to 1872.0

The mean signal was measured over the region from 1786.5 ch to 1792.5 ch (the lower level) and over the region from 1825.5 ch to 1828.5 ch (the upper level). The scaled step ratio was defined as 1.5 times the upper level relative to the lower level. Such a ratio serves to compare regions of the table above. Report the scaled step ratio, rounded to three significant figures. 1.90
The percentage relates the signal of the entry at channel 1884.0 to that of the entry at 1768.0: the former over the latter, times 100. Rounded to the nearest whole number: 119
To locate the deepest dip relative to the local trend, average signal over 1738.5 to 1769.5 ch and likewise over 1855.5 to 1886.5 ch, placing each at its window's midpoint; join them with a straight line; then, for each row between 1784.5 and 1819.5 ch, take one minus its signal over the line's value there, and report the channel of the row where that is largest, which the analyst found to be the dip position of 1787.0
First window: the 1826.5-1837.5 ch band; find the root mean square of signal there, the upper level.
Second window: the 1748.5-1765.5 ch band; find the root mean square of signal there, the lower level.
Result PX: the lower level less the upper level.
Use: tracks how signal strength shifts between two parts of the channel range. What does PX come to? -10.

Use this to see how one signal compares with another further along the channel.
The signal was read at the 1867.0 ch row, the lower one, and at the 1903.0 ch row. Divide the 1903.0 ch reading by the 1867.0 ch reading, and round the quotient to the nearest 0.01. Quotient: 0.91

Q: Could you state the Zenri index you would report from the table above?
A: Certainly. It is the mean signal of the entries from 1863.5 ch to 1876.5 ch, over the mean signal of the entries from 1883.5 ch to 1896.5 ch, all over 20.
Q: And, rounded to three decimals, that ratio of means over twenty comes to 0.055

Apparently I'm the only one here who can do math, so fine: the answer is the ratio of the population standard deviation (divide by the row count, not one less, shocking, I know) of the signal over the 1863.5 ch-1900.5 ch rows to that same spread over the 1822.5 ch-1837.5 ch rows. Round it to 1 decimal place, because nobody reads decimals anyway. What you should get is 2.1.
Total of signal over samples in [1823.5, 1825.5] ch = 83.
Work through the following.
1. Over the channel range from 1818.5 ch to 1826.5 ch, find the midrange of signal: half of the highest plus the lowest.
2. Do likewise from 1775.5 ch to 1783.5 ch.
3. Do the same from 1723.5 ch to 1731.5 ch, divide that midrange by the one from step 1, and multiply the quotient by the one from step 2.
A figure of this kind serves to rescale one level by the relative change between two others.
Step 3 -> 25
